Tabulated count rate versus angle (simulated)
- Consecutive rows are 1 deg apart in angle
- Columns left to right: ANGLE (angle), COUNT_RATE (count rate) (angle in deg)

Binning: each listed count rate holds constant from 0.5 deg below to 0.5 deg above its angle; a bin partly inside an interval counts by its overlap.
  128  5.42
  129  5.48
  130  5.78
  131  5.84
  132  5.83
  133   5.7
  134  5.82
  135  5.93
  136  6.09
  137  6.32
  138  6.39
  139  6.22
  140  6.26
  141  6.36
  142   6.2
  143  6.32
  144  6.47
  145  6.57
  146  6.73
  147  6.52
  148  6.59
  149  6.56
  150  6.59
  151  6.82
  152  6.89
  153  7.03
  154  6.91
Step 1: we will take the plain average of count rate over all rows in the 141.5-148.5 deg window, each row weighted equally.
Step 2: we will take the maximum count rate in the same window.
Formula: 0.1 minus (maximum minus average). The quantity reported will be -0.14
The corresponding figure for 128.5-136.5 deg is -0.18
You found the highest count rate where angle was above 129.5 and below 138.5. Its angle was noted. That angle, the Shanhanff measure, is 138 deg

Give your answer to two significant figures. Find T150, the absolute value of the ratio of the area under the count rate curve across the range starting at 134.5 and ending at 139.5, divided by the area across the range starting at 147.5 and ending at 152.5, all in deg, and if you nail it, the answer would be 0.93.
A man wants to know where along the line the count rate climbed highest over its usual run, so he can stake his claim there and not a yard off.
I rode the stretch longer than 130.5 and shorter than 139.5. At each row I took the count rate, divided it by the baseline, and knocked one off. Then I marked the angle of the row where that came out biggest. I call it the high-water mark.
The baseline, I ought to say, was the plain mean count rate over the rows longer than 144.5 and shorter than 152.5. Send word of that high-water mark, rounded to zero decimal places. 138 deg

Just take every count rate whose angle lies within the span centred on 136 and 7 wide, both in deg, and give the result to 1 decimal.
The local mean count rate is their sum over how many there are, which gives 6.1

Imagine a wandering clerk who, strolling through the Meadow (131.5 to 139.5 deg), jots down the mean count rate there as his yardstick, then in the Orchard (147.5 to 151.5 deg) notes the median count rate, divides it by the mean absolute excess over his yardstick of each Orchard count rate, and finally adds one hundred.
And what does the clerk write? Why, 111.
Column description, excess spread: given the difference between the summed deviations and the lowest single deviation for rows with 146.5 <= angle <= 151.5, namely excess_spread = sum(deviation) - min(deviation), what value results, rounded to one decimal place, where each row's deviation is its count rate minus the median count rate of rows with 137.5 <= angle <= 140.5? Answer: 1.5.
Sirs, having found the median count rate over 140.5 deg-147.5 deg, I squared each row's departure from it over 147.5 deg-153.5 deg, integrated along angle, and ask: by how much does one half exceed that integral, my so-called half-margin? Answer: -0.15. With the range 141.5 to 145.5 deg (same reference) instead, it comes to 0.39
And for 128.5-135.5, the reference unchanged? -3.07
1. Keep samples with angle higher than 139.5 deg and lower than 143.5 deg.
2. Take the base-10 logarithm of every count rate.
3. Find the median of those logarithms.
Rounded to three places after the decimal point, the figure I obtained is 0.799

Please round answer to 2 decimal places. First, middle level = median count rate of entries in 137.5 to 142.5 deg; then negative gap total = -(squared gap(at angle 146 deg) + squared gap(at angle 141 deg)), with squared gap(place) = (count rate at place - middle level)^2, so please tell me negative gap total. -0.23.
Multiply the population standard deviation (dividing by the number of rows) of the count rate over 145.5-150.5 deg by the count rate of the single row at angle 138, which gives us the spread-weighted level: 0.45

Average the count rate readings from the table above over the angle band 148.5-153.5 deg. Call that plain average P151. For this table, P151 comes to 6.8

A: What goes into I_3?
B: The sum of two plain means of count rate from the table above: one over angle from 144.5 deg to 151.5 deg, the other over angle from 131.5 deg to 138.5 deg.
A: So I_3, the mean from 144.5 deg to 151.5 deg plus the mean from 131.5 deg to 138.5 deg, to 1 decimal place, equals 12.6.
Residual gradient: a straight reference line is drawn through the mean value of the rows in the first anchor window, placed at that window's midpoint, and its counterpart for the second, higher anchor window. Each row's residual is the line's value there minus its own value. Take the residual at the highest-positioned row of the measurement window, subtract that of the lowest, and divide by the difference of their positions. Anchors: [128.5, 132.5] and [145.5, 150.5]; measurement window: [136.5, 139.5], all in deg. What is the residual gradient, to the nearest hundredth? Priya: 0.10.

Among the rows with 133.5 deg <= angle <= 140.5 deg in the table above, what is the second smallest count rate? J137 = 5.93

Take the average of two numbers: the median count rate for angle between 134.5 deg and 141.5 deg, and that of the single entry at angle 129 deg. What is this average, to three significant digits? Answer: 5.87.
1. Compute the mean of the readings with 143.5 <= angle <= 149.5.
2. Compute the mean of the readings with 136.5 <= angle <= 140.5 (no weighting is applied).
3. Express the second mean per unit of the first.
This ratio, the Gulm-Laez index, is 0.96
